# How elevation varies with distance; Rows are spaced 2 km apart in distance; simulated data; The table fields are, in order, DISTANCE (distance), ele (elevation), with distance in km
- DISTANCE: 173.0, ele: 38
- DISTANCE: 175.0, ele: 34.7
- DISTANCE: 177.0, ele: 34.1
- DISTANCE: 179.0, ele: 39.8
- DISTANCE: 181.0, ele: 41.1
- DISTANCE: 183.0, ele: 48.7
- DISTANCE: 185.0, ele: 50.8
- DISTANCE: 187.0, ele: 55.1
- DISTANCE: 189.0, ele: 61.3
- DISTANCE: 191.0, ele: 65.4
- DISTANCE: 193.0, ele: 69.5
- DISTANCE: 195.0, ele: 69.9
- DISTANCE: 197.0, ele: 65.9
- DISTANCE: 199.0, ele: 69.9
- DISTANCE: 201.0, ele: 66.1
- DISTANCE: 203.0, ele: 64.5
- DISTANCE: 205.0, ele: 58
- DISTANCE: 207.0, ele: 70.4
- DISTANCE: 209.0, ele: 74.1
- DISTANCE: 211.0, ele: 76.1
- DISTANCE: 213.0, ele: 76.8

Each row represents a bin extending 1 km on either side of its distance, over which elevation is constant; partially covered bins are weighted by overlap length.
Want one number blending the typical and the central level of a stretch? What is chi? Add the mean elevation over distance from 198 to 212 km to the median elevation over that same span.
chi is 138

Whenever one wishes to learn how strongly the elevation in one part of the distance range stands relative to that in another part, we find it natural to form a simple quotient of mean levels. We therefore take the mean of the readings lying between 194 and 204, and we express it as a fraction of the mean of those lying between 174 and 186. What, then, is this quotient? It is 1.62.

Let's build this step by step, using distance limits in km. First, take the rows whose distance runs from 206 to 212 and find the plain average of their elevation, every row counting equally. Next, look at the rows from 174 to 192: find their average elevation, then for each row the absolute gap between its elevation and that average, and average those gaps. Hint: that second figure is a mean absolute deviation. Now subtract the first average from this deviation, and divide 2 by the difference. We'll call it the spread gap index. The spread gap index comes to -0.031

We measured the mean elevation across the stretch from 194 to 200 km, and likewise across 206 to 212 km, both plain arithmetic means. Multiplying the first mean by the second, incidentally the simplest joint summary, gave 5042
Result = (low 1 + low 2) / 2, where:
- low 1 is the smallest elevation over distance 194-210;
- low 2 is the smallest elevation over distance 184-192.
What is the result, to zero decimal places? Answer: 54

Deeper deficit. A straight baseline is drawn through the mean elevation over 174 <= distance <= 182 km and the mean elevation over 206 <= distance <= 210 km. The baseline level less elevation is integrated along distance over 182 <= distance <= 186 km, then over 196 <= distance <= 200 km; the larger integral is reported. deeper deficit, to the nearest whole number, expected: -21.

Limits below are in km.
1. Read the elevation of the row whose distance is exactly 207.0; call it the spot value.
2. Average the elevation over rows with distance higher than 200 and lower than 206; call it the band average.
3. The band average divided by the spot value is 0.89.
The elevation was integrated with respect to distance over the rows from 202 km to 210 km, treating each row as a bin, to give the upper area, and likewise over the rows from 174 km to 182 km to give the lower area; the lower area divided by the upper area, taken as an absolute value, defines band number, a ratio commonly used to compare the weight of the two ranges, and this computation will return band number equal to 0.56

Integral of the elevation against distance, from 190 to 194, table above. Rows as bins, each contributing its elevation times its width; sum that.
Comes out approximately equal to 270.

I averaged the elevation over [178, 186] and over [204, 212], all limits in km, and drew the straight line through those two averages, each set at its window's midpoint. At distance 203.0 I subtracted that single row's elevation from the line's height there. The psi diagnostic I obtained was 0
